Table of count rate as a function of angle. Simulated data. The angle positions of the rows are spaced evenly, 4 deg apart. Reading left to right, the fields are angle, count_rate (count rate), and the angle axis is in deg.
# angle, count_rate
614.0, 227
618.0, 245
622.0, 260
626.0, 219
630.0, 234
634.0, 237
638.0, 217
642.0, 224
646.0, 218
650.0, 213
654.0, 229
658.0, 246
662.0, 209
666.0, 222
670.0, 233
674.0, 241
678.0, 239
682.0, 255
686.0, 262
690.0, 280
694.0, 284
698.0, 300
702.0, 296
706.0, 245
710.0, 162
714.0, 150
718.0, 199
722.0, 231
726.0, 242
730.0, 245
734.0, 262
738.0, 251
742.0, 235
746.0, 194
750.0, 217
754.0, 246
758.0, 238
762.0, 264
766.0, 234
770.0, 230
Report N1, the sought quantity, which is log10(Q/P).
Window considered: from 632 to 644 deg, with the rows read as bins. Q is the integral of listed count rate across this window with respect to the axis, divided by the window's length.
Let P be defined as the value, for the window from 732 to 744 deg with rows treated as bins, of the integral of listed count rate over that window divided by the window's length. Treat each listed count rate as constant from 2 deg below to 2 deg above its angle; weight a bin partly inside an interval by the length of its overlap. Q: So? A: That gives -0.04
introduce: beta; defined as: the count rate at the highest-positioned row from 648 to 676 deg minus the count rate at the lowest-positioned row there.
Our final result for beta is 28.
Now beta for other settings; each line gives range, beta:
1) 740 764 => 29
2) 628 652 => -21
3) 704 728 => -3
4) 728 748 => -51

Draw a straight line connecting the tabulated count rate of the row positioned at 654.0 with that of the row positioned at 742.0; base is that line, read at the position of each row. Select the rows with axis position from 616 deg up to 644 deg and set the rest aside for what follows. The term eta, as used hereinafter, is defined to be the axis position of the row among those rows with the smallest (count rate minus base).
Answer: 638.0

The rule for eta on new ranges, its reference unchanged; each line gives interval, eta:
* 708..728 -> 714.0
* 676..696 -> 678.0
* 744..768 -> 746.0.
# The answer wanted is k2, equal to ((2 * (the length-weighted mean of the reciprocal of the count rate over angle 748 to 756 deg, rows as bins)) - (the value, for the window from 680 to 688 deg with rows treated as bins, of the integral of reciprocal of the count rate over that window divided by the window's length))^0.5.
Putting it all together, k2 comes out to 0.069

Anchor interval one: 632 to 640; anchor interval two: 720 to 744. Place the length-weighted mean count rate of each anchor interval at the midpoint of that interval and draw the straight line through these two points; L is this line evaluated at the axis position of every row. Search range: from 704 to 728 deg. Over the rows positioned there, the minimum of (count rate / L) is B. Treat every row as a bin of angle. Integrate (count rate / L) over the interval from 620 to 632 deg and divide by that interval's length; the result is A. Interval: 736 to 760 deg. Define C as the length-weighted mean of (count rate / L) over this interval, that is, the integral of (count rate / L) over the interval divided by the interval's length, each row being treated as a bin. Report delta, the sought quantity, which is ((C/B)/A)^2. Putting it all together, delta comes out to 2.0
